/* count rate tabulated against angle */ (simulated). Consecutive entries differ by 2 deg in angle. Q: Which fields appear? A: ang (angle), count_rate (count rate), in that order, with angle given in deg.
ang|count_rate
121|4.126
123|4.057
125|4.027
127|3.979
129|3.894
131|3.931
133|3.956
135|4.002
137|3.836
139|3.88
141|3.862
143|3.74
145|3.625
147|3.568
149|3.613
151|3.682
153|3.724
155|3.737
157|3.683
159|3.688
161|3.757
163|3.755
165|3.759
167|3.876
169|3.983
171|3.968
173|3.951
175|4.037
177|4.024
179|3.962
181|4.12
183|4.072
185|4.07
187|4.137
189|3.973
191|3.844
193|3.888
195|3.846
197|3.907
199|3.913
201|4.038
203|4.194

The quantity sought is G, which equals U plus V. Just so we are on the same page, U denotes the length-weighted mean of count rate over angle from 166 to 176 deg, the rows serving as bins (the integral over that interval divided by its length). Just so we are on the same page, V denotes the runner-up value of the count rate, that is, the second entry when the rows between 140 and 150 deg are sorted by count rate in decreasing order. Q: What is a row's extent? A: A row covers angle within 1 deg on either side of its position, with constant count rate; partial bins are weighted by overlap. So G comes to 7.70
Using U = 3.96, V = 3.74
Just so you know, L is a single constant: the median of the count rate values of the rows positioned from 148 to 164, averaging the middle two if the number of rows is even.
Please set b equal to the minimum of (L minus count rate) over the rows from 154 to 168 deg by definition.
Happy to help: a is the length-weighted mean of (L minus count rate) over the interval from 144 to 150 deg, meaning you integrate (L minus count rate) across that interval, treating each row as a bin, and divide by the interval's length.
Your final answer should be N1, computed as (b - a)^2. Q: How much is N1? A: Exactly 0.075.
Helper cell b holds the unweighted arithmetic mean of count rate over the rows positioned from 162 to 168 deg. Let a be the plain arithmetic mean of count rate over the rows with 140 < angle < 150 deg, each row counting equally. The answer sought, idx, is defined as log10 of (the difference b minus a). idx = -0.9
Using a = 3.68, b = 3.80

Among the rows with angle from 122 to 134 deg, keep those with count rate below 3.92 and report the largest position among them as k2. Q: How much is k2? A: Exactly 129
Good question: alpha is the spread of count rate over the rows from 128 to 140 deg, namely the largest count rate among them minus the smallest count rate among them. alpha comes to 0.17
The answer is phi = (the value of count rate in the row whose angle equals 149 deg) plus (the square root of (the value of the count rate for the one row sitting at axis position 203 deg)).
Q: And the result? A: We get 5.66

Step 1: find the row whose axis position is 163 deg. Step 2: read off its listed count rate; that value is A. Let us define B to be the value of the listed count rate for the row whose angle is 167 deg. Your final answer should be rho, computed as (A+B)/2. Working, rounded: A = 3.755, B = 3.876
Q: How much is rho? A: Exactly 3.82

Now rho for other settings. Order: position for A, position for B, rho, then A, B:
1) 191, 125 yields 3.94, 3.844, 4.027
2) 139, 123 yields 3.97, 3.88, 4.057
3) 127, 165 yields 3.87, 3.979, 3.759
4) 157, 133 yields 3.82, 3.683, 3.956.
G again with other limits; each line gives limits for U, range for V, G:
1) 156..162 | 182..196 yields 7.78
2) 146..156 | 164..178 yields 7.69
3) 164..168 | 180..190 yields 7.94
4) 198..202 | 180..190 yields 8.10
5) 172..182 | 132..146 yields 7.97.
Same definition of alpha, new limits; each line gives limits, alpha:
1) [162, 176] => 0.28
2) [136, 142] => 0.04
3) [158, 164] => 0.07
